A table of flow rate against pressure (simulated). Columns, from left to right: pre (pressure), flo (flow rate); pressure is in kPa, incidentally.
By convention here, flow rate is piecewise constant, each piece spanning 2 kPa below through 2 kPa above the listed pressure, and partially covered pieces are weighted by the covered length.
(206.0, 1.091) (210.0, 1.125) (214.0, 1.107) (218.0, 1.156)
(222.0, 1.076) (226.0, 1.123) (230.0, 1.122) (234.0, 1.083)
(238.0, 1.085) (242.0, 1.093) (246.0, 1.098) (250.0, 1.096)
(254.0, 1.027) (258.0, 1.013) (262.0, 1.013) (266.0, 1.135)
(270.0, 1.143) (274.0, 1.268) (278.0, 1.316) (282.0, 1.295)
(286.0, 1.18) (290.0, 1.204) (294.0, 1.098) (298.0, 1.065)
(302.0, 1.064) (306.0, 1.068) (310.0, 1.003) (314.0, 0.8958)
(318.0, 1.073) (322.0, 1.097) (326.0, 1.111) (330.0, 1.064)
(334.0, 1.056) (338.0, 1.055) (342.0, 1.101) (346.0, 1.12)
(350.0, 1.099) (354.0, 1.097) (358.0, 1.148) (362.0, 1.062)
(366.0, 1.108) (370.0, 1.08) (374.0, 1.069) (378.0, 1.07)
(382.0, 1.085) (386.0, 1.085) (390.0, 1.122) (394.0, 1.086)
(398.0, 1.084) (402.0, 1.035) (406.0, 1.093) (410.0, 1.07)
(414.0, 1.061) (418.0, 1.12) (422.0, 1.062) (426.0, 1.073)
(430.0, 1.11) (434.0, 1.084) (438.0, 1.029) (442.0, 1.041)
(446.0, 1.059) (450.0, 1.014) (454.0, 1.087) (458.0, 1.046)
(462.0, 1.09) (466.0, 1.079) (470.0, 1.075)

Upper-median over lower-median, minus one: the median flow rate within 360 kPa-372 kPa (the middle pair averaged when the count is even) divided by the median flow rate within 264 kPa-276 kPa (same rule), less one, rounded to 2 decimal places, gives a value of -0.06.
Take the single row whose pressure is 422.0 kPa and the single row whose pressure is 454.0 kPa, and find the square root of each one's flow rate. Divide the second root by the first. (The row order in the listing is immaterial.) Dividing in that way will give 1.01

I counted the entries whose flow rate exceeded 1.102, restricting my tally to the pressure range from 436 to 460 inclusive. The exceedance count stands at 0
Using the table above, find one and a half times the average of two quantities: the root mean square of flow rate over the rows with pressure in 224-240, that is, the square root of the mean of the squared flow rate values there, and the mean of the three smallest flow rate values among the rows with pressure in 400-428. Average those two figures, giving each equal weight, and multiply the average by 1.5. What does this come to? 1.62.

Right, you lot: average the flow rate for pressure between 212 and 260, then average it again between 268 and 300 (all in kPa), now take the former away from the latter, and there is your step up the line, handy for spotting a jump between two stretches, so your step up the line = 0.11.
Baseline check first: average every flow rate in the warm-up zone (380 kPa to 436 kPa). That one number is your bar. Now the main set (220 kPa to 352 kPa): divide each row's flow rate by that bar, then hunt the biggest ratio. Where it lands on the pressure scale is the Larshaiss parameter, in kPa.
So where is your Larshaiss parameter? 278.0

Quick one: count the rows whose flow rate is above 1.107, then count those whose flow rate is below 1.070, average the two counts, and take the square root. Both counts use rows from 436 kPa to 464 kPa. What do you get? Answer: 1.6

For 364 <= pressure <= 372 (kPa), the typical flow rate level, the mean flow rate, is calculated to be 1.09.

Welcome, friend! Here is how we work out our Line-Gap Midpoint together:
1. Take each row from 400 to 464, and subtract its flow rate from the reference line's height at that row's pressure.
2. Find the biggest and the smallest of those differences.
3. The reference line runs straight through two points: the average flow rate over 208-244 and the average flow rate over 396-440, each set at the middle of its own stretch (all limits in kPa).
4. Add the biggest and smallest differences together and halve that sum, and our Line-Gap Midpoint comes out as 0.005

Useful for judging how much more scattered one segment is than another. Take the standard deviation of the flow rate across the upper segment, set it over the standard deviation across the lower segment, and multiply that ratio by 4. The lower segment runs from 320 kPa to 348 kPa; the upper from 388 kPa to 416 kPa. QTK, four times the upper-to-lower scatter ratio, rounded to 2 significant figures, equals 4.0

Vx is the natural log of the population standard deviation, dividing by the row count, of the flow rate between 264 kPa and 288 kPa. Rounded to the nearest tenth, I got -2.6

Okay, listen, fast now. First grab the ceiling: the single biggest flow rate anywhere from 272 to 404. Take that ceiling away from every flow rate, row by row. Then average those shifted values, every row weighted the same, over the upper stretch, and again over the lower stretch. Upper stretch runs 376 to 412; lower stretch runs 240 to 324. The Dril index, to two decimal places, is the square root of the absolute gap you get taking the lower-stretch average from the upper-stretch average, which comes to 0.16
